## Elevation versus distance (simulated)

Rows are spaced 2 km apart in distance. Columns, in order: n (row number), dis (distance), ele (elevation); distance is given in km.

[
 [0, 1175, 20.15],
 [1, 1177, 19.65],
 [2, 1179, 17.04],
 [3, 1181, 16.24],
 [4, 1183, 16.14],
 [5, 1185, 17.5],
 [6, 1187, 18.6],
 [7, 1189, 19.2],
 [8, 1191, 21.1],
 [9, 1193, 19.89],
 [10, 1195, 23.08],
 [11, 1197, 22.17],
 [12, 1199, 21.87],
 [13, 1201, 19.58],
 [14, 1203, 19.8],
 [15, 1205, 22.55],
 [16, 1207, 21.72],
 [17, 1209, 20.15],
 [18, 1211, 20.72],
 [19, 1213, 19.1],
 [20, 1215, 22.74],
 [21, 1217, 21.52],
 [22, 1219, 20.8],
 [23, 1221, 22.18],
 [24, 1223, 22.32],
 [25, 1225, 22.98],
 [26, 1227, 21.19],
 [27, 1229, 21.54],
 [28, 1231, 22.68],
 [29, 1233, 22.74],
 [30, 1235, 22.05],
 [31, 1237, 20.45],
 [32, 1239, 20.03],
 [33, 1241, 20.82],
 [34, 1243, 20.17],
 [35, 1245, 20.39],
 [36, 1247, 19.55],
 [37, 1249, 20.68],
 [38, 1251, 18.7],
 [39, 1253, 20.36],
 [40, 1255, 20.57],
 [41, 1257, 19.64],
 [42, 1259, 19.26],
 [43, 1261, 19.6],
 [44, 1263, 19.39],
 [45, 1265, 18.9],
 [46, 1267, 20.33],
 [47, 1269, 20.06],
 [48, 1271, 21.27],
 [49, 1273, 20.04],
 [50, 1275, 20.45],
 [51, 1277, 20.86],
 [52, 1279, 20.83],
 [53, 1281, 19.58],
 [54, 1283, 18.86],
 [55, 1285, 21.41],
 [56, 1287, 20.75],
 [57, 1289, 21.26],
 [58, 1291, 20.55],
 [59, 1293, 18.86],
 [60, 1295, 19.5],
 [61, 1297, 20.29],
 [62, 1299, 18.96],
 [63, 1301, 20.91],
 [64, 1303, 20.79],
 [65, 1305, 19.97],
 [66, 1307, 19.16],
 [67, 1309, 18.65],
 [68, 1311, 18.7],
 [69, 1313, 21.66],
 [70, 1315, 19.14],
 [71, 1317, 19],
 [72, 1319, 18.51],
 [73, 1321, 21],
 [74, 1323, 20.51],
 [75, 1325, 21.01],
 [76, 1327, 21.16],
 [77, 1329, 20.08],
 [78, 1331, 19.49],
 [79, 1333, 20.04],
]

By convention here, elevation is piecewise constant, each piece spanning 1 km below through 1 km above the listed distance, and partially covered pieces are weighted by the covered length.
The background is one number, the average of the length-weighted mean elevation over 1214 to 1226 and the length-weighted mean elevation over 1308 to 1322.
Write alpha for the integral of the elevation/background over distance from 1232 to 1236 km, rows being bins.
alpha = 4.31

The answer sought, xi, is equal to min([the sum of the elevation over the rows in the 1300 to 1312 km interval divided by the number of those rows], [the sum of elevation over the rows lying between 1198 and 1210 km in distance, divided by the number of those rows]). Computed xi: 19.70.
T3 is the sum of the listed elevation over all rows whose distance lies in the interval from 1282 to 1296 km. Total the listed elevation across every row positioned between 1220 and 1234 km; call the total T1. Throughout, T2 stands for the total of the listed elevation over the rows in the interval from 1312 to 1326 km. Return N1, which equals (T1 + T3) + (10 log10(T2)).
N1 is 318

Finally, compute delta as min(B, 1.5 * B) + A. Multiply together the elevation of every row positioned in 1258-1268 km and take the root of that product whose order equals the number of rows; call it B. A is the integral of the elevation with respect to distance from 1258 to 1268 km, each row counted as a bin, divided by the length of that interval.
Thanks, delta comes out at 39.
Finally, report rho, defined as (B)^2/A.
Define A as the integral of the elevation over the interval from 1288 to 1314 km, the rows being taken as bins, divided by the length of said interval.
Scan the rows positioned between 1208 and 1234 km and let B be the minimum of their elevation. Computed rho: 18.3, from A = 19.9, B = 19.1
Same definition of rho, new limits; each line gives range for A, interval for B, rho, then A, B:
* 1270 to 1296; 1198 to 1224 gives 17.9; 20.3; 19.1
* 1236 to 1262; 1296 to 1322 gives 17.1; 20.0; 18.51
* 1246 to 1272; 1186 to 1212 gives 17.4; 19.9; 18.6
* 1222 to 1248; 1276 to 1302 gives 16.7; 21.3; 18.86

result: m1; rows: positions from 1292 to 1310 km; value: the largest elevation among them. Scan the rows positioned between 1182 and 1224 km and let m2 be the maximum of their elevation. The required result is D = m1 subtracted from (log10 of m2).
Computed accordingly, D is -19.5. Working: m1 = 20.91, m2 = 23.08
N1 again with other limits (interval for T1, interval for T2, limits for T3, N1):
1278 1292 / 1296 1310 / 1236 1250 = 307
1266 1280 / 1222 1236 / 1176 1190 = 290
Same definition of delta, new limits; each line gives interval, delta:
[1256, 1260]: 39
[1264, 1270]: 40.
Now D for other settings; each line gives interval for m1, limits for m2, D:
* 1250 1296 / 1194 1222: -20.0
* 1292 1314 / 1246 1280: -20.3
